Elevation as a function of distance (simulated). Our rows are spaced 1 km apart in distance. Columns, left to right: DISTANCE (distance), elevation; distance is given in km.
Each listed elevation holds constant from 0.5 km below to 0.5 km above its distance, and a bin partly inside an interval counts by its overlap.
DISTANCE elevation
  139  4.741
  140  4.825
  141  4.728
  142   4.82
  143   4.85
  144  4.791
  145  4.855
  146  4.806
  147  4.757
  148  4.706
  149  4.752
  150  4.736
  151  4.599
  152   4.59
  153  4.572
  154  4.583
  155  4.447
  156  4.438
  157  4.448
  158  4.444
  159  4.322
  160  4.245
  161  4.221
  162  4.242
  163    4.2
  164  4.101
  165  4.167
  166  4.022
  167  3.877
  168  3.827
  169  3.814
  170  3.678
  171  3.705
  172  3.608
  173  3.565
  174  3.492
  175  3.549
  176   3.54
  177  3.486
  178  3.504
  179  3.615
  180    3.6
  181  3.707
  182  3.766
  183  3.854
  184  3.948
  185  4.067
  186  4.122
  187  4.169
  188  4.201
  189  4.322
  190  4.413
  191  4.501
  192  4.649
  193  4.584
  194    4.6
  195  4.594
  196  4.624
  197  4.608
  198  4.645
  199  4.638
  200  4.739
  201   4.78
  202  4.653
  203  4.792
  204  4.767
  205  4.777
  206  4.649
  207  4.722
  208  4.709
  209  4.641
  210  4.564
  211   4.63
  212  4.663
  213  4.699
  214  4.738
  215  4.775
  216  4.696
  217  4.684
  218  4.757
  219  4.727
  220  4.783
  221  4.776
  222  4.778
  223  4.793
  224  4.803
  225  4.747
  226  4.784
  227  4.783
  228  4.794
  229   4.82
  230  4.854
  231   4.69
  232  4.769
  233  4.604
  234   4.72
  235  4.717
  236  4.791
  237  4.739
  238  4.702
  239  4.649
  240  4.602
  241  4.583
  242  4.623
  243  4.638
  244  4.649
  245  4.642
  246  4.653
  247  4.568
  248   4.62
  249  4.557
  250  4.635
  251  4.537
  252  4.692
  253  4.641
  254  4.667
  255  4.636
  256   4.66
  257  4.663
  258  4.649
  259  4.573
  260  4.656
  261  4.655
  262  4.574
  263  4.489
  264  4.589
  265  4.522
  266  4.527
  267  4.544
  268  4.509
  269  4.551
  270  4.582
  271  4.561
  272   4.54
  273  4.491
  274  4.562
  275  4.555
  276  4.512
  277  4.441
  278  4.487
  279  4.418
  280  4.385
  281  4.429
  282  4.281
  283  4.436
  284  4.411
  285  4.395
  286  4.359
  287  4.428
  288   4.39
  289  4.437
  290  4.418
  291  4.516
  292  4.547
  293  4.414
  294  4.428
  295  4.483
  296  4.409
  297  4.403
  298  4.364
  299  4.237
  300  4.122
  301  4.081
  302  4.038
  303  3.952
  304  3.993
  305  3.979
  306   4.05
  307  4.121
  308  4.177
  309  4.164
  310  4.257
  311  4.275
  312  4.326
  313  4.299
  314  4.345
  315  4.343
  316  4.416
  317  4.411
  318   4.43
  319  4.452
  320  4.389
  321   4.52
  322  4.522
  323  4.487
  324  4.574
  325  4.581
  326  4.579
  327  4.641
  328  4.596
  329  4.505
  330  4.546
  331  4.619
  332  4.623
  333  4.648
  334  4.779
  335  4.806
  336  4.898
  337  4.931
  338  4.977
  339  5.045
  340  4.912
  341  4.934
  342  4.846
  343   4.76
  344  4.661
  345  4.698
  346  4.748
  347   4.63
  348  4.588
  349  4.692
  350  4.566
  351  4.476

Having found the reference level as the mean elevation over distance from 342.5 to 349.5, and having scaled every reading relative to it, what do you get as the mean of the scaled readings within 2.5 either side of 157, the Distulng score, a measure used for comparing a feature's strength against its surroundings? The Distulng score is 0.94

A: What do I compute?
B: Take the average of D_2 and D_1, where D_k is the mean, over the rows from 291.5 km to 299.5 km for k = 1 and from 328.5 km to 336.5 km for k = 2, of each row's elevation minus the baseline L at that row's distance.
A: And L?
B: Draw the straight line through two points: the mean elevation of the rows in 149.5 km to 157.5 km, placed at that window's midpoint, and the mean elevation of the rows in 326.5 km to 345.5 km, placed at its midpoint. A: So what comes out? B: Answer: -0.19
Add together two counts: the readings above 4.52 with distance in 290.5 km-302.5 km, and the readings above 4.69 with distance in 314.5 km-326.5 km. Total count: 1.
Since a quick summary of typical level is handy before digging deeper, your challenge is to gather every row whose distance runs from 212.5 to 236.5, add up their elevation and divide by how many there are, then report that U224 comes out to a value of 4.75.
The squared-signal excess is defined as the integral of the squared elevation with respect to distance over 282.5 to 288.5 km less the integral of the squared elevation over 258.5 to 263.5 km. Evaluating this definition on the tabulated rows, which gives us 11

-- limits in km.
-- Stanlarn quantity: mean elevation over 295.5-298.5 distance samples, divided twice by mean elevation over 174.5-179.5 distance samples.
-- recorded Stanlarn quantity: 0.35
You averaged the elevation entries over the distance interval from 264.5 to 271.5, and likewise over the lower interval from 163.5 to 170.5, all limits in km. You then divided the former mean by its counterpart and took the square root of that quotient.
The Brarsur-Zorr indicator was 1.08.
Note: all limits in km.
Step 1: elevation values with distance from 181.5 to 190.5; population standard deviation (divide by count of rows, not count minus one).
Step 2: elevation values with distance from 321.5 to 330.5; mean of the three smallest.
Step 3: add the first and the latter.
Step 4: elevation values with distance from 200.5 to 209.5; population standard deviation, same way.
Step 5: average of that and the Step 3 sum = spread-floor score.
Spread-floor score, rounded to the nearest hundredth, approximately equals 2.38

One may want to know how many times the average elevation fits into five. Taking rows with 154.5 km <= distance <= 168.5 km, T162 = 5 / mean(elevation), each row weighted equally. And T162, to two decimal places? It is 1.19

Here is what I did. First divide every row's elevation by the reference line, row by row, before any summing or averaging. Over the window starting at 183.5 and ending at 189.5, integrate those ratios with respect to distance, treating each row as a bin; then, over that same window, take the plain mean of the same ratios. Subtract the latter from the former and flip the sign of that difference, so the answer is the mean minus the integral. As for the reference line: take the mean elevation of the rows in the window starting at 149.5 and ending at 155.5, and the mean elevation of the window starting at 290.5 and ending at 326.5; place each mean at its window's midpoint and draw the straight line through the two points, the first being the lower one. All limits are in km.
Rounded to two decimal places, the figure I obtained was -4.57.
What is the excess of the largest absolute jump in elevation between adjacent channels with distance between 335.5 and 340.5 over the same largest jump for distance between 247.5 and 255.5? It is -0.022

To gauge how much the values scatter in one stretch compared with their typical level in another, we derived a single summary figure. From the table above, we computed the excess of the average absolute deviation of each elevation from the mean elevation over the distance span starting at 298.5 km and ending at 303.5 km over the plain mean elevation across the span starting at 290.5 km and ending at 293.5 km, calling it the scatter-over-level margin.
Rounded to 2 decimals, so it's -4.42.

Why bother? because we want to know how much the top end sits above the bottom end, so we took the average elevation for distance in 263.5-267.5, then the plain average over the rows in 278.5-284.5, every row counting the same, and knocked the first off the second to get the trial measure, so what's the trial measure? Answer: -0.15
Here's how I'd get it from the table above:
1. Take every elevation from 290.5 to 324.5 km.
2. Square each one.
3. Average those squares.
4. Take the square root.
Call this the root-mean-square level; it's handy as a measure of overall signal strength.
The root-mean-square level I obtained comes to 4.31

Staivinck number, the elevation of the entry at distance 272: 4.54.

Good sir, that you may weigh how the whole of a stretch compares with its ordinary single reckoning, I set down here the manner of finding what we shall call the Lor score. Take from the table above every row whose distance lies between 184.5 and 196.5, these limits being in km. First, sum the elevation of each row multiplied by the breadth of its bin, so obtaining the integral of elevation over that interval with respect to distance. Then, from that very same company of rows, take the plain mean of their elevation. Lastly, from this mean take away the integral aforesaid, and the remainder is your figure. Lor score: -48.4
